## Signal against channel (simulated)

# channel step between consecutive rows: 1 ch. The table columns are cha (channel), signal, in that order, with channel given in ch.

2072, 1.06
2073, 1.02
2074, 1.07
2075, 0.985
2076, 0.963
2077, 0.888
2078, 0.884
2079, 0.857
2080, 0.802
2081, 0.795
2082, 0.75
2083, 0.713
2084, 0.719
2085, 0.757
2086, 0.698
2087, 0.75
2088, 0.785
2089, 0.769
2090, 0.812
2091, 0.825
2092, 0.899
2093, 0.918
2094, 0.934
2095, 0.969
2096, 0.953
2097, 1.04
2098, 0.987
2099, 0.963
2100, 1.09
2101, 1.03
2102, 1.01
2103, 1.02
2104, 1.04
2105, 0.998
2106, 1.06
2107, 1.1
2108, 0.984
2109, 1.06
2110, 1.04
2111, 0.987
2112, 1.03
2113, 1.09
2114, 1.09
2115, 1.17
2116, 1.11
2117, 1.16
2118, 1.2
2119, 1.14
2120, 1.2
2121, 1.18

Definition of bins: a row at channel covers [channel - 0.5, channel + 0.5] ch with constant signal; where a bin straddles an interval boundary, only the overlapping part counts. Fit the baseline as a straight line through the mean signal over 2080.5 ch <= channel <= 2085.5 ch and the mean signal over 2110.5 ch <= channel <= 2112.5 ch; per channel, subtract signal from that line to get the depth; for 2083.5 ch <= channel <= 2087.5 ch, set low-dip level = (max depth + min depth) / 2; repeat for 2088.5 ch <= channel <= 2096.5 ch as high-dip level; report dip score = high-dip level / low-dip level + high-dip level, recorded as -1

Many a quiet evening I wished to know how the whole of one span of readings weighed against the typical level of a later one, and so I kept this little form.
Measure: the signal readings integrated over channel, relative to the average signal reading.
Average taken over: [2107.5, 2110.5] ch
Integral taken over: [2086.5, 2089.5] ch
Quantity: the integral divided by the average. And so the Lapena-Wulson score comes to 2.2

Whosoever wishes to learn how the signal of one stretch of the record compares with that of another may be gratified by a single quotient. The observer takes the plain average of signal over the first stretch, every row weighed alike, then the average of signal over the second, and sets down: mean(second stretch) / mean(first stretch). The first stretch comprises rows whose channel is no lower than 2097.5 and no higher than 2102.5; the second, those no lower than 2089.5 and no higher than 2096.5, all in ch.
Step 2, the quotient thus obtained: 0.89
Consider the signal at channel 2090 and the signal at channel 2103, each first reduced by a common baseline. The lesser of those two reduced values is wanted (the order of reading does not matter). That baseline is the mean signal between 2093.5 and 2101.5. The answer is -0.18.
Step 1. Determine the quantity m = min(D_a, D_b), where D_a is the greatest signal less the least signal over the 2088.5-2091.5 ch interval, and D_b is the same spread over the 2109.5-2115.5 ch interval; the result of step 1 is 0.056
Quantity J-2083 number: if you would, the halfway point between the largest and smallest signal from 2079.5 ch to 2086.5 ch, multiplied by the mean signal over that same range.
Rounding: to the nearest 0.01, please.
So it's 0.56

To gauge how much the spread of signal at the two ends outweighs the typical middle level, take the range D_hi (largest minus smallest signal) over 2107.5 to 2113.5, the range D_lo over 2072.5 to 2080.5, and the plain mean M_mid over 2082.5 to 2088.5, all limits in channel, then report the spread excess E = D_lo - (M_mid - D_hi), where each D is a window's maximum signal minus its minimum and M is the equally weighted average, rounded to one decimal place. -0.4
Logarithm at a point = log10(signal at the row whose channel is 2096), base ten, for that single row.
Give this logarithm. -0.02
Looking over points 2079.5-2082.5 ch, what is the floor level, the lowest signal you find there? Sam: 0.75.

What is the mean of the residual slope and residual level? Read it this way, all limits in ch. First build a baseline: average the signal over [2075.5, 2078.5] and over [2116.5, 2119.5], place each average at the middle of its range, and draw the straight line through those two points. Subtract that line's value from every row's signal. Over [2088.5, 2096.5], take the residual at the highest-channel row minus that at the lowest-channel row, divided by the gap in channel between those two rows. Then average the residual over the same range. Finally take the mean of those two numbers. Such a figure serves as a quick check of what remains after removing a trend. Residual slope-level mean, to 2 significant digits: -0.052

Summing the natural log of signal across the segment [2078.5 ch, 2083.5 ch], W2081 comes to -1.2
